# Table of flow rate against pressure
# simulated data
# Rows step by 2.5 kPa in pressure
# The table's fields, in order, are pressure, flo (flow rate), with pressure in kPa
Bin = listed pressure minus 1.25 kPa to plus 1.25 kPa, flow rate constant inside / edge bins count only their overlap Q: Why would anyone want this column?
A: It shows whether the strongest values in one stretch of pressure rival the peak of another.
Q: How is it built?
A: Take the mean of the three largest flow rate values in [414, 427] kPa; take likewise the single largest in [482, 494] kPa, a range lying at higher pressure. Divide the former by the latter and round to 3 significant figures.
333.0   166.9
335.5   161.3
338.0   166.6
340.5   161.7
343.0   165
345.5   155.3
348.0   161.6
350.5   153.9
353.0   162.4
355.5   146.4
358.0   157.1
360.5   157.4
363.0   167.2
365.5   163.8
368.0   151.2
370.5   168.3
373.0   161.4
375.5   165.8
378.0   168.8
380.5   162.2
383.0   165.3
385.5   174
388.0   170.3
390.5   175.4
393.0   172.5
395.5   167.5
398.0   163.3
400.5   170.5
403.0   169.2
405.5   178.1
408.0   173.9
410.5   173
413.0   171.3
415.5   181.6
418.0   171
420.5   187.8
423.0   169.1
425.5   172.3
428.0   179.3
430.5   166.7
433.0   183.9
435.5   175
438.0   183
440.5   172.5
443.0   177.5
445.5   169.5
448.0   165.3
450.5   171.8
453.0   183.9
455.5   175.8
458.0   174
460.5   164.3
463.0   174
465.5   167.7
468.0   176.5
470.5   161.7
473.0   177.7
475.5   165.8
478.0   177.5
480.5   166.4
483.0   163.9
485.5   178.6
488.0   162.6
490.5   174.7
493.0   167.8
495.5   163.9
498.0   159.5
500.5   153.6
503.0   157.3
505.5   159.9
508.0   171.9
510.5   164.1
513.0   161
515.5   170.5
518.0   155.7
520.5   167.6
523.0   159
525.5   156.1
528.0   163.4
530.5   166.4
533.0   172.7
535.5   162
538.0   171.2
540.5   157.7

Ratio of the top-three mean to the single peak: 1.01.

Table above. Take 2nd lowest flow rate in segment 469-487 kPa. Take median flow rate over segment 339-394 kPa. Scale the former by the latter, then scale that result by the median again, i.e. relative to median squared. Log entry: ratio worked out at 0.0062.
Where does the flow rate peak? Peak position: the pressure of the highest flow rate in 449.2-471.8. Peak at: 453.0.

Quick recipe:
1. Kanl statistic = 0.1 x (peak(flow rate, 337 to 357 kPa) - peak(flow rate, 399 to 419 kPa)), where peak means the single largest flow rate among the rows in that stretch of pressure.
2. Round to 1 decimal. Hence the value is -1.5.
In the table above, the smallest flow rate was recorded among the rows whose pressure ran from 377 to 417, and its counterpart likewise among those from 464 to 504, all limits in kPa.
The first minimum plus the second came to 316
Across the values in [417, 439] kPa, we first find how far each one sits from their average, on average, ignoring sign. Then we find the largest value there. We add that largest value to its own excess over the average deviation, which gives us 369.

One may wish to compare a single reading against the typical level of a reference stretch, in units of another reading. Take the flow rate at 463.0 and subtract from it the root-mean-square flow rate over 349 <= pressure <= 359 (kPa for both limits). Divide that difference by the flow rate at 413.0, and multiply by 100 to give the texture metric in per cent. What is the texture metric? 11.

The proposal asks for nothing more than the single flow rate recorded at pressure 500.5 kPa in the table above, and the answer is 153.6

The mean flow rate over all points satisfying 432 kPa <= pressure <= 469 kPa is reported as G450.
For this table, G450 174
